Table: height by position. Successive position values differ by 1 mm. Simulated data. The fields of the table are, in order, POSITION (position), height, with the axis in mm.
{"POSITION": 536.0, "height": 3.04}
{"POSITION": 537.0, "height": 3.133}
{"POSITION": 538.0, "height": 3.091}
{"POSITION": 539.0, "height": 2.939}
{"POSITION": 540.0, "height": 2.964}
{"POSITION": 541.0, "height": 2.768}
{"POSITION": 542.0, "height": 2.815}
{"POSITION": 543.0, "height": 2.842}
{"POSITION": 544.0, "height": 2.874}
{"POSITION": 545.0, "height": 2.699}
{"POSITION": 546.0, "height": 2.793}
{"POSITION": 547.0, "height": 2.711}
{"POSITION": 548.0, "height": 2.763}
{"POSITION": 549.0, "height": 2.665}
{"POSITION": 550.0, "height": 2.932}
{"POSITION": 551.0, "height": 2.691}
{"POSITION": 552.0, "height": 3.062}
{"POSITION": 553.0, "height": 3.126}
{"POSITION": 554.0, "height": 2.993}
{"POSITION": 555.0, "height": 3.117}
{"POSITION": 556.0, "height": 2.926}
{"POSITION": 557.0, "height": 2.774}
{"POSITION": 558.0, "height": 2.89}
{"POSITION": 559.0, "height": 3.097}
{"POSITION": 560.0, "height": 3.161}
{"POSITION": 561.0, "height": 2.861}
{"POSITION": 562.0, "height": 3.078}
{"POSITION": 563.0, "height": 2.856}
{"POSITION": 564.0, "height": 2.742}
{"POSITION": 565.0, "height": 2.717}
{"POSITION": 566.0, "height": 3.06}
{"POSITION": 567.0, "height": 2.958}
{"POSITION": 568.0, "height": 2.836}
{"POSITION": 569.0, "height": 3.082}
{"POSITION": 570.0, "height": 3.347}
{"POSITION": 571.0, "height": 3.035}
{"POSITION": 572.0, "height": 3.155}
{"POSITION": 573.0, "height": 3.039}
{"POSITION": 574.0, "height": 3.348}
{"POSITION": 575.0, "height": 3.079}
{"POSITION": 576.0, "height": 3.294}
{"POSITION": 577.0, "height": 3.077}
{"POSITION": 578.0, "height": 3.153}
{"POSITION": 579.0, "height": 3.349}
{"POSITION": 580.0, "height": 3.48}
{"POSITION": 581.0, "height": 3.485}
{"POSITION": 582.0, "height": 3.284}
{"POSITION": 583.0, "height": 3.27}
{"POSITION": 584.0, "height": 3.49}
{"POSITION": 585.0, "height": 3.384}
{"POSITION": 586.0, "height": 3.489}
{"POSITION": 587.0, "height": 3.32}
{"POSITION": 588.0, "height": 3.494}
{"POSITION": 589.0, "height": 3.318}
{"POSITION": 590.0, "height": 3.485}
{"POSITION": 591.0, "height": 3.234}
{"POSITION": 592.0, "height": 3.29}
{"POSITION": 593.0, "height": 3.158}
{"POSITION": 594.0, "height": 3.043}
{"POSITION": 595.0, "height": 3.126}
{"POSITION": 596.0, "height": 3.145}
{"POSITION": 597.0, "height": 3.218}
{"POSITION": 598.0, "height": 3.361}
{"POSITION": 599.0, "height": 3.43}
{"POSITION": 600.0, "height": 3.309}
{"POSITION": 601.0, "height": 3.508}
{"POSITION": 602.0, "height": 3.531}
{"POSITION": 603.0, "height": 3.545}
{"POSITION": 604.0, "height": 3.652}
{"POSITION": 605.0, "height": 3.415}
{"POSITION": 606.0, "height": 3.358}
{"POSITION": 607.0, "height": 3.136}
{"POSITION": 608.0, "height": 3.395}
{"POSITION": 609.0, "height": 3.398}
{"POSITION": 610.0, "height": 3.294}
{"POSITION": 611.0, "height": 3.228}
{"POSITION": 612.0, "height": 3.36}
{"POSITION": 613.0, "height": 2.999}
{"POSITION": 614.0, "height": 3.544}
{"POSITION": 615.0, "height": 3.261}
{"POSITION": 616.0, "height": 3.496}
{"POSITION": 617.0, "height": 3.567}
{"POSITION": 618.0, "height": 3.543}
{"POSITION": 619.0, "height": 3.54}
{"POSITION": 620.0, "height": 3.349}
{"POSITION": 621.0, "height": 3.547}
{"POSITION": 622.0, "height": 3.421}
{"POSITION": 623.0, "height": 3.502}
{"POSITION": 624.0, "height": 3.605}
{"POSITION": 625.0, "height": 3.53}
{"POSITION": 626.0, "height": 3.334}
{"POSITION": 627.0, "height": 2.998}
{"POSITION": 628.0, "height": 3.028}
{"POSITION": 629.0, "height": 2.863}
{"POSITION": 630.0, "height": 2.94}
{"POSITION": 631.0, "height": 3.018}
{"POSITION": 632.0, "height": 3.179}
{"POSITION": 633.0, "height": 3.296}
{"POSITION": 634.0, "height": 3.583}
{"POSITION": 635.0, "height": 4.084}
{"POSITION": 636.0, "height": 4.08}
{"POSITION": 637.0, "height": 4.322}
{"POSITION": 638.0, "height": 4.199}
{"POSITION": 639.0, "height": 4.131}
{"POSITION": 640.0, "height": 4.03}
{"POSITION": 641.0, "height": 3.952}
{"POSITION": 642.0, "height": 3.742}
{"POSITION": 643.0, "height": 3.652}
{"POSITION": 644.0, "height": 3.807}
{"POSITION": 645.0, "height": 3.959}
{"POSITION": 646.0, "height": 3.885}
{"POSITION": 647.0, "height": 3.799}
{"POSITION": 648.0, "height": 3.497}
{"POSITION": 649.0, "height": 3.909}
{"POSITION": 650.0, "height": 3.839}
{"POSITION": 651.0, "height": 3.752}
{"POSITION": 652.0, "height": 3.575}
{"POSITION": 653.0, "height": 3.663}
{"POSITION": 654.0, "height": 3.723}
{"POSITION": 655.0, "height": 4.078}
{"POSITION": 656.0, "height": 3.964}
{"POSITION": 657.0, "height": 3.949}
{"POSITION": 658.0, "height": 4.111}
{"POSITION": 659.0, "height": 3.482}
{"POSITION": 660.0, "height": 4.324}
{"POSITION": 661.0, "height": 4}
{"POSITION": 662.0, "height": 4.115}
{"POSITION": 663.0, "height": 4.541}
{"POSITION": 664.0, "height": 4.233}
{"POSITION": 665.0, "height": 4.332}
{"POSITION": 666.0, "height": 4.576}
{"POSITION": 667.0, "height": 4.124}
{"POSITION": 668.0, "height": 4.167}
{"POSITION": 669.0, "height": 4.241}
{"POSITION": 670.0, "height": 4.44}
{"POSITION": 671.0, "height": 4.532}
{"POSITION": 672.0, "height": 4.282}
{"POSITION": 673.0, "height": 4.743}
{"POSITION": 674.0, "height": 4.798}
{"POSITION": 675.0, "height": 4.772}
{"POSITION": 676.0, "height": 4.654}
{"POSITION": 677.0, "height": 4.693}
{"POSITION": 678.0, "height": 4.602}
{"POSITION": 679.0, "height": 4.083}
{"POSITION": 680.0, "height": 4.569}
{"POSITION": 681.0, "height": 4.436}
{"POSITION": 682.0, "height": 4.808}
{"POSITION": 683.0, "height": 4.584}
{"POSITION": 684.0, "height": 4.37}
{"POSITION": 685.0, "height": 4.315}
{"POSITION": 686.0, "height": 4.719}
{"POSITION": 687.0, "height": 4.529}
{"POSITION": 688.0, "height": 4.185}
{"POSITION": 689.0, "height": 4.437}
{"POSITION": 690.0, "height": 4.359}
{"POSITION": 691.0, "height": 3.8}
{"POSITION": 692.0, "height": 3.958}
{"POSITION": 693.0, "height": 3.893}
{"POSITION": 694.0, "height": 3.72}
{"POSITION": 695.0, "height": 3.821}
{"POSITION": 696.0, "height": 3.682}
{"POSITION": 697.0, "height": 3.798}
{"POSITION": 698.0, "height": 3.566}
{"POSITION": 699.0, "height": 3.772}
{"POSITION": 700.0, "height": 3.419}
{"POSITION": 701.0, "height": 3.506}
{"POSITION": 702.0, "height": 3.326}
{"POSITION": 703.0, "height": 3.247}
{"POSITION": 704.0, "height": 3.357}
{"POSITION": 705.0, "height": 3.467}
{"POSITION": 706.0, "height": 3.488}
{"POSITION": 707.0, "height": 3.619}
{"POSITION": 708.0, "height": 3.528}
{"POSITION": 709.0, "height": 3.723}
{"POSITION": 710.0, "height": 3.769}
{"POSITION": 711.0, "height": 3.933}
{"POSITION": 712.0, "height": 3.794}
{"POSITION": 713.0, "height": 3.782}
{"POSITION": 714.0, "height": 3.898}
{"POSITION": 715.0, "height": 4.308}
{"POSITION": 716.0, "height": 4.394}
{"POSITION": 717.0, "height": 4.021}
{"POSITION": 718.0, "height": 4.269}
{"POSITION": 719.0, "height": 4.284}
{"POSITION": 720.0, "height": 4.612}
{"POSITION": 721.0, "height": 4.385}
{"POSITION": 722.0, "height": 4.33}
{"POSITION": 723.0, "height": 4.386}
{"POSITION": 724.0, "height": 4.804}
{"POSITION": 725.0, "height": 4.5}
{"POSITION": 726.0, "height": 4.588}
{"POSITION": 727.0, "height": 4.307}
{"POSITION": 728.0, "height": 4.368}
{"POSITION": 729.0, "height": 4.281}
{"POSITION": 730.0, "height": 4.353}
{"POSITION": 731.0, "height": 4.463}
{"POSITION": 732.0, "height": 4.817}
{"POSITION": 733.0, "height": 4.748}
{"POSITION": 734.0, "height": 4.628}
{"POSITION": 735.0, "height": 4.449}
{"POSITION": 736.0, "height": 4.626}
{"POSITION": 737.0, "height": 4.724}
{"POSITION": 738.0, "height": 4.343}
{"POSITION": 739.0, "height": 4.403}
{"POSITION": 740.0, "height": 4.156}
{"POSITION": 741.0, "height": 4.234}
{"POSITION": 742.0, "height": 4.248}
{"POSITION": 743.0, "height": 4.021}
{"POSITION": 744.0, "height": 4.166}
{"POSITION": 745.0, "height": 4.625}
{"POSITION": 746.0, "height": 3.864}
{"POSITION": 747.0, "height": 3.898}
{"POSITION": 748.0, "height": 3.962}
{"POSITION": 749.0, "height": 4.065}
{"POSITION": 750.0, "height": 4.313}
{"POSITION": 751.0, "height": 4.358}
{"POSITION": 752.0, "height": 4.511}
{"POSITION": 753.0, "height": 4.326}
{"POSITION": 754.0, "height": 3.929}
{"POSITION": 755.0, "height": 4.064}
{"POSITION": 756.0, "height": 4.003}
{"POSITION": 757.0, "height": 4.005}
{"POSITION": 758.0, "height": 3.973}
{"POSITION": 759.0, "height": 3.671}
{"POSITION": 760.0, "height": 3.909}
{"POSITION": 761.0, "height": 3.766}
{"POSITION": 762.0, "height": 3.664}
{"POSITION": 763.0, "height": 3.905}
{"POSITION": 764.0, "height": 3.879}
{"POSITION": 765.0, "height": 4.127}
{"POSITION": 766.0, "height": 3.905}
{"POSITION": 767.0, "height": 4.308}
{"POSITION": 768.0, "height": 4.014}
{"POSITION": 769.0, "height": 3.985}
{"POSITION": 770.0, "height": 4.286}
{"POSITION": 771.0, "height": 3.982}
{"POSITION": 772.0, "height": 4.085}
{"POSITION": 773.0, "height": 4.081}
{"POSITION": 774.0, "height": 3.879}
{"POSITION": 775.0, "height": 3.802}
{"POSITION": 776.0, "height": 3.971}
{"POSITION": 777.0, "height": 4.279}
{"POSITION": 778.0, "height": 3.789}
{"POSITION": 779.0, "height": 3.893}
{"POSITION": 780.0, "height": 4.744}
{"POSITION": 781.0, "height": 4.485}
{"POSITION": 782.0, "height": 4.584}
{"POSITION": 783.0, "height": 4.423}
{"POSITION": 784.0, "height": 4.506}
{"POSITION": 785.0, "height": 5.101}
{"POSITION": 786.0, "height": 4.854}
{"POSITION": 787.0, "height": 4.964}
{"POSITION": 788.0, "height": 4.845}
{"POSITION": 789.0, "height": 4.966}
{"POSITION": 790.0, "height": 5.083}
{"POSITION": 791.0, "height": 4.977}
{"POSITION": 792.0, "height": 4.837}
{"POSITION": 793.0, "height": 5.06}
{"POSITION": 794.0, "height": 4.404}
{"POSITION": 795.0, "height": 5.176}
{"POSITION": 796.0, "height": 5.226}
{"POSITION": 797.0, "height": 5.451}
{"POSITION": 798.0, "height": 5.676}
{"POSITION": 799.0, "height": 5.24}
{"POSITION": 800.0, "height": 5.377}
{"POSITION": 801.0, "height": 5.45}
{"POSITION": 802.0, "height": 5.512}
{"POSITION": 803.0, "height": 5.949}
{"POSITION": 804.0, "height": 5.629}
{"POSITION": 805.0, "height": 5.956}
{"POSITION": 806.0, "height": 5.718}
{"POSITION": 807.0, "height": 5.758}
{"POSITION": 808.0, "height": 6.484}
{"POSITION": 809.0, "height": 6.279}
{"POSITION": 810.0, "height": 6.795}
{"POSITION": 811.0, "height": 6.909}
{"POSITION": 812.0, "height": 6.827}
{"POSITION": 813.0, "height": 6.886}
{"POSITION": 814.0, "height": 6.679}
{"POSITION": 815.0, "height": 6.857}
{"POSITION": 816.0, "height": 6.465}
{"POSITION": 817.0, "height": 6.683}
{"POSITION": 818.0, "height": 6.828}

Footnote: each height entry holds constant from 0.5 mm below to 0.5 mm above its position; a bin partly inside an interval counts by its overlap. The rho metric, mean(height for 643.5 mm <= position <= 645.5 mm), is 3.9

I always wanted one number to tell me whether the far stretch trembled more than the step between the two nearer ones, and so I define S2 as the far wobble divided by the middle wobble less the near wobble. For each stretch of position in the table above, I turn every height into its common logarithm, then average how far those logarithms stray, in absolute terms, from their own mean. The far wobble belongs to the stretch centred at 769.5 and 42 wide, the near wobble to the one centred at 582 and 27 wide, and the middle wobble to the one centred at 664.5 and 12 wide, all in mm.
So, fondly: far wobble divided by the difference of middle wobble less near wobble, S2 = 11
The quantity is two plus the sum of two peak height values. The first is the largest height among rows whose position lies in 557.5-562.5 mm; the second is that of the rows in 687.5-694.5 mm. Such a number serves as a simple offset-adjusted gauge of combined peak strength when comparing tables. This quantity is 9.6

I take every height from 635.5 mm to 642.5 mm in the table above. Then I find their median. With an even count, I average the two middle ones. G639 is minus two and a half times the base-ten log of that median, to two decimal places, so -1.53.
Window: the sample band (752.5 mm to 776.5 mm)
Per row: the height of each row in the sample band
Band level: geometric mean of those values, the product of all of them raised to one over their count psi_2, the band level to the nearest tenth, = 4.0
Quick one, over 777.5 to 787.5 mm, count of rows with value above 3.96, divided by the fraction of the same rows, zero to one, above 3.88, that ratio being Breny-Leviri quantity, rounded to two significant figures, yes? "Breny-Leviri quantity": 8.9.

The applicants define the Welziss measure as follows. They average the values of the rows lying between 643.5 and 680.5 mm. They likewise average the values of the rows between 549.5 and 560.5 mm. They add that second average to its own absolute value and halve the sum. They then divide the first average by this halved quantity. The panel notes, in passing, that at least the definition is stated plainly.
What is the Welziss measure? 1.40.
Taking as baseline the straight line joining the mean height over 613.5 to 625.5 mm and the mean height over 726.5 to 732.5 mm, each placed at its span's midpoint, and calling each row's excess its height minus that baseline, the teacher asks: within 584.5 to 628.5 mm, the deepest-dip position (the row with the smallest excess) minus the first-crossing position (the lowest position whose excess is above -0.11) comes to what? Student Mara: 42 mm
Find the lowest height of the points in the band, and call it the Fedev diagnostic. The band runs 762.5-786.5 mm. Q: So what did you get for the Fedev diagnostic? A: 3.789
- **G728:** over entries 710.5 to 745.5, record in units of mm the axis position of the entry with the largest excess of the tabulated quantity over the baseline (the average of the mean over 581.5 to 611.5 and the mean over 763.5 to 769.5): 732.0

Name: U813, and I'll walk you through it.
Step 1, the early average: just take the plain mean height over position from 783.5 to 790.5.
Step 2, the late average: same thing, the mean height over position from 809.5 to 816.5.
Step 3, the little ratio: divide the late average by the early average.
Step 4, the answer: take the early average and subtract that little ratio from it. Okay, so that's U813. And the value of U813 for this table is 3.5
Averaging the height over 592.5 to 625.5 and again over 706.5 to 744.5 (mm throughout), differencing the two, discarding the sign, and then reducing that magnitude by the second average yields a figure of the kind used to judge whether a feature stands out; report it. -3.38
